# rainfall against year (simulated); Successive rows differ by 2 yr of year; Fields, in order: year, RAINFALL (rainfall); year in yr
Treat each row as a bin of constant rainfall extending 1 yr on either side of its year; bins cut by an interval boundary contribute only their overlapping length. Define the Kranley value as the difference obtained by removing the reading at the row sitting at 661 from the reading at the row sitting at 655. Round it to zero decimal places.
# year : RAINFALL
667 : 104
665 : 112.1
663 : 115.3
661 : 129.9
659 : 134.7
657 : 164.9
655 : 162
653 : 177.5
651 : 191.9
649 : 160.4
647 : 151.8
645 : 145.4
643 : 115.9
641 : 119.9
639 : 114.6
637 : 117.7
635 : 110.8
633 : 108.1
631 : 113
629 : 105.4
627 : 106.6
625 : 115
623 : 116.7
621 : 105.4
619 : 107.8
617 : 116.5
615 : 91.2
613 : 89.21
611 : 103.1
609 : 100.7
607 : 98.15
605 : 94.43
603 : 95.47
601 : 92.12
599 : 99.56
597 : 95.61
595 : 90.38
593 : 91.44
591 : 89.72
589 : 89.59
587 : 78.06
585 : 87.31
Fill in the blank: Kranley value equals 32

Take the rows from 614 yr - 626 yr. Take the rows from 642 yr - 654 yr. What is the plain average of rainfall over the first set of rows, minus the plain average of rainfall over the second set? -48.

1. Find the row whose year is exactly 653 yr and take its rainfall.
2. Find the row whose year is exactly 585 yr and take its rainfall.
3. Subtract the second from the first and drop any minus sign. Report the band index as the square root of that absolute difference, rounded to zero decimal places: 9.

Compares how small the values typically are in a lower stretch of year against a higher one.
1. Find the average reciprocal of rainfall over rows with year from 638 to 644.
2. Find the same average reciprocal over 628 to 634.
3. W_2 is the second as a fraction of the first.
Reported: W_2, 1.07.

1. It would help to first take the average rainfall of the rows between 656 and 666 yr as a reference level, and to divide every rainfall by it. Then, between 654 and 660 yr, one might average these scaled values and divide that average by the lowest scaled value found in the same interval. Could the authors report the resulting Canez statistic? 1.14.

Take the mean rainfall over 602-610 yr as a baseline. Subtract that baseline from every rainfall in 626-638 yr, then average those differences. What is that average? 13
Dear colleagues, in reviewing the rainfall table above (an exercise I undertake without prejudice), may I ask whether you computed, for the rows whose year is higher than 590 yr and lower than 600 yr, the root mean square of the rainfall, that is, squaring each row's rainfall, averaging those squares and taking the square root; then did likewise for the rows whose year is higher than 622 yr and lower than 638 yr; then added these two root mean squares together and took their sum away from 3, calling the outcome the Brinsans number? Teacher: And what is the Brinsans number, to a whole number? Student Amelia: -202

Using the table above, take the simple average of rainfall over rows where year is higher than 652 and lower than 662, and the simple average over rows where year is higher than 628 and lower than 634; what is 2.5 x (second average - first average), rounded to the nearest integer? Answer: -112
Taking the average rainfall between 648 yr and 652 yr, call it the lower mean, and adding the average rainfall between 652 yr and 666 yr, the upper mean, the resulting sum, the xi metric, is 318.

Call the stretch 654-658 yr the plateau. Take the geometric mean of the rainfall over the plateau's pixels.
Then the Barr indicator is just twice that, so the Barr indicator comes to 327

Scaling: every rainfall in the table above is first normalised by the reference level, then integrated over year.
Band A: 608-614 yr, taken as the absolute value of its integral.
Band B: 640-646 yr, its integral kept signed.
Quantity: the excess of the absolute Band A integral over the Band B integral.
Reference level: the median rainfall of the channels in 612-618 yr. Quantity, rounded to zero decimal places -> -2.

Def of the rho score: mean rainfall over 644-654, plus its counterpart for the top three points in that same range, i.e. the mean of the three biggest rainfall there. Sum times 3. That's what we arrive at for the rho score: 1026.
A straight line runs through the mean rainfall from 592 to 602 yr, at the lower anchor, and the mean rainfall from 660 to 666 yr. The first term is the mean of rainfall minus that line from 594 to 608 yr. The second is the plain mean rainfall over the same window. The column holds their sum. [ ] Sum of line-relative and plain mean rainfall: 95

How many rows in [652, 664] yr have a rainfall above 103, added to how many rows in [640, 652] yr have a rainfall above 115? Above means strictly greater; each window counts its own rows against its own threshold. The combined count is 12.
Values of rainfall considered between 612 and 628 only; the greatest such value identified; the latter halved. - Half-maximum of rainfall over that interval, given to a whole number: 58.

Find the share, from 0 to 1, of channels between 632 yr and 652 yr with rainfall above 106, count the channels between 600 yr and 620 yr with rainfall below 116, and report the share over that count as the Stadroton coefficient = 0.111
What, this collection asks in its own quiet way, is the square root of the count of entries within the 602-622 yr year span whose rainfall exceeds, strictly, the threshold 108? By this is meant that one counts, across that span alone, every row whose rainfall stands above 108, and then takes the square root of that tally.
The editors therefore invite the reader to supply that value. 1.0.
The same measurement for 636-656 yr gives 3.2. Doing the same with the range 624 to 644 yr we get 2.8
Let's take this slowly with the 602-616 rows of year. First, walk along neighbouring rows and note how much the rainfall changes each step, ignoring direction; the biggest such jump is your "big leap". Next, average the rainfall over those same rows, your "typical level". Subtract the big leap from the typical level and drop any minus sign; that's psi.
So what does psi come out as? 82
